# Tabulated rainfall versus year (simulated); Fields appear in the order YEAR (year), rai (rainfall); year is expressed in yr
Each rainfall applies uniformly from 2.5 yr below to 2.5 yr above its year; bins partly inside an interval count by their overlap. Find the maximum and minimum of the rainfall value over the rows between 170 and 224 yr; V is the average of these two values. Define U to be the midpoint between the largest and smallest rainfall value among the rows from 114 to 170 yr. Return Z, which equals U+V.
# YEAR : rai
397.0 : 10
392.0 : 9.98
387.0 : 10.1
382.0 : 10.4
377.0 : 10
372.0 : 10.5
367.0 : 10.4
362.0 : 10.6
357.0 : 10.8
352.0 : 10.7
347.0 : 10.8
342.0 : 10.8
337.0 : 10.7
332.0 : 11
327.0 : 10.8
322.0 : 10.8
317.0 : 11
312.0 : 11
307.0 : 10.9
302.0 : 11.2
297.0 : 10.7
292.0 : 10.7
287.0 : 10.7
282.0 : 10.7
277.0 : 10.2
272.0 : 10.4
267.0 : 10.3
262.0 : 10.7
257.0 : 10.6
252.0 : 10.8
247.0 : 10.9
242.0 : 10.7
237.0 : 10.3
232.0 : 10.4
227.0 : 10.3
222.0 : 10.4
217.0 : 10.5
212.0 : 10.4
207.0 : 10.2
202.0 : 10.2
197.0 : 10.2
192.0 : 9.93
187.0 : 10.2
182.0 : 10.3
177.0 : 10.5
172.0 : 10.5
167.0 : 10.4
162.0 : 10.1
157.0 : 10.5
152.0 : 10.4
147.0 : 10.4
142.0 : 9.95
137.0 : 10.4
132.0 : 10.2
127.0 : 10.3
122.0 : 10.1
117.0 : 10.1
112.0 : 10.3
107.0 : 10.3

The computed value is 20.4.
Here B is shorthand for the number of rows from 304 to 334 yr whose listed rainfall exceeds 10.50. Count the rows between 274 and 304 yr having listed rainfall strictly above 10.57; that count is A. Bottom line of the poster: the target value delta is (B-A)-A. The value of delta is -4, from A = 5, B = 6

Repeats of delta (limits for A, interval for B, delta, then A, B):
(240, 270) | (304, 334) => -4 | 5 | 6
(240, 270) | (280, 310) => -4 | 5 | 6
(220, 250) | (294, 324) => 2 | 2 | 6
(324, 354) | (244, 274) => -8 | 6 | 4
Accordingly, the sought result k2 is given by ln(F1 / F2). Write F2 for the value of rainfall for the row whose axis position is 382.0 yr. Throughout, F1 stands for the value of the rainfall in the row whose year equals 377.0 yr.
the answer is -0.04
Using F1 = 10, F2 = 10.4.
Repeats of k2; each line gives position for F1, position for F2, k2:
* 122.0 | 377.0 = 0.01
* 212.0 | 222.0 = 0.00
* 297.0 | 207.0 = 0.05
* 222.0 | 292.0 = -0.03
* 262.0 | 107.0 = 0.04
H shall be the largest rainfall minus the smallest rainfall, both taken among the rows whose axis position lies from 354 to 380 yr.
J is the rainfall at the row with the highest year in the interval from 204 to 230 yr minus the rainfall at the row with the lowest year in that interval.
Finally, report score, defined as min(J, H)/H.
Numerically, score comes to 0.1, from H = 0.80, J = 0.1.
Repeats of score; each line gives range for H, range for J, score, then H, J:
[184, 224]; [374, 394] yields 0.0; 0.57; 0.0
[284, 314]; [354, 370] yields -0.8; 0.50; -0.4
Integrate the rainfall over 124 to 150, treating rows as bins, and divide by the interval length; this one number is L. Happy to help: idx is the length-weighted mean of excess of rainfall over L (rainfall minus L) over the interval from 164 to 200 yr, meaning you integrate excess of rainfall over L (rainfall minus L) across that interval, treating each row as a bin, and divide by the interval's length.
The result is 0.04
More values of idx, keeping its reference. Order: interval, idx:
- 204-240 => 0.11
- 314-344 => 0.60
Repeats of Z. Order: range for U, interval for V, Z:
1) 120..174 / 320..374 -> 20.9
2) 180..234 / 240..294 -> 20.8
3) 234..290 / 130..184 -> 20.8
